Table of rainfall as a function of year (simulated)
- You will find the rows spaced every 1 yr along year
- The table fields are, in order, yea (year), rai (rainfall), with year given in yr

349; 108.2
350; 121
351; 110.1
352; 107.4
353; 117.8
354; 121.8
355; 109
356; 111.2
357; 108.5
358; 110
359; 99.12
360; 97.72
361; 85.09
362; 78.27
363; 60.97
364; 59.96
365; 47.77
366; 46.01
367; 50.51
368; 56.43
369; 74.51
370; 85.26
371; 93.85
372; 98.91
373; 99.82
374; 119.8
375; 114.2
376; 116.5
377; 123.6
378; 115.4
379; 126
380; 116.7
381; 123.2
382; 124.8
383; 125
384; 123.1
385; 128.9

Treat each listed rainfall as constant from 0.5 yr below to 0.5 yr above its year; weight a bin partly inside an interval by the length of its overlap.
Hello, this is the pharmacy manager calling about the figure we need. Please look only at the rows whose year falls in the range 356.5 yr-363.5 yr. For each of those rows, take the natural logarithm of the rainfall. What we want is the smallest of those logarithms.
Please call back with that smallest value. 4.1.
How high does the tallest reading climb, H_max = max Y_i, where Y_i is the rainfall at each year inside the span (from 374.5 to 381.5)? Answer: 126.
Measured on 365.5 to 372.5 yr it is 98.91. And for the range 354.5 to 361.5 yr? 111.2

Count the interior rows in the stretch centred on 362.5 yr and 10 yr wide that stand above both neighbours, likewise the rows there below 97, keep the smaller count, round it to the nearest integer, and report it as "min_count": 0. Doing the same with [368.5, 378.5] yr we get 2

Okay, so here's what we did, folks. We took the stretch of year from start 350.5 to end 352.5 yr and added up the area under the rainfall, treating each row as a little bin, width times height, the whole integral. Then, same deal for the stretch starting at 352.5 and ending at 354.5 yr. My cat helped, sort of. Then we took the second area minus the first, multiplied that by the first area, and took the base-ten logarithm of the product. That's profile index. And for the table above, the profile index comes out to 3.68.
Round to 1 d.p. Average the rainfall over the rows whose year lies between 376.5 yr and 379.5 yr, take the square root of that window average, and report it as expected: 11.0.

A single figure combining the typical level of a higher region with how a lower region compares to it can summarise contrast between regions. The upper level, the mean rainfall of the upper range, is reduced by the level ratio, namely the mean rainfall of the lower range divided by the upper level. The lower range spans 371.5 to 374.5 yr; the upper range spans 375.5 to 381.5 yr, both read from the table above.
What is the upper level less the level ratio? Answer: 119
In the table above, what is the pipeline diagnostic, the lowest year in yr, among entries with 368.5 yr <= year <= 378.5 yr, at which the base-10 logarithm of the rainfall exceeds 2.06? 374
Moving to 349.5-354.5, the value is 350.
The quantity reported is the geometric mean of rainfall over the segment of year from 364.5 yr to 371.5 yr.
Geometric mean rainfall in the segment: 63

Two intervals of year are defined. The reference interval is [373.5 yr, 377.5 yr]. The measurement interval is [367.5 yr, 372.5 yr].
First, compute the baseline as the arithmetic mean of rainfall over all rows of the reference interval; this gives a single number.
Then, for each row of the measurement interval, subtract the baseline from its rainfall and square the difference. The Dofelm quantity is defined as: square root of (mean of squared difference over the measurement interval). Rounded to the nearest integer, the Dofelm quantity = 40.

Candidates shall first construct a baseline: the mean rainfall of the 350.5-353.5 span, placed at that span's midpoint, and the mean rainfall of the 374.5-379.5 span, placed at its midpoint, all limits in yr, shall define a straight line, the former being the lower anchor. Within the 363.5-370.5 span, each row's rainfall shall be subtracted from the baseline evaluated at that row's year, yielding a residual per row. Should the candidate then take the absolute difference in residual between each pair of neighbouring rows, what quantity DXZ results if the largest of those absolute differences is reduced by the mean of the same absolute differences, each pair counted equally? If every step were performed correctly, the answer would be 9.0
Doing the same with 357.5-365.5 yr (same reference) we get 8.4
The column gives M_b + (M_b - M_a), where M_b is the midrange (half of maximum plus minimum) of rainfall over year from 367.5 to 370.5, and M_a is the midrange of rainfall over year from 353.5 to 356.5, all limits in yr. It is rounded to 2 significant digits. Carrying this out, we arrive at 26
